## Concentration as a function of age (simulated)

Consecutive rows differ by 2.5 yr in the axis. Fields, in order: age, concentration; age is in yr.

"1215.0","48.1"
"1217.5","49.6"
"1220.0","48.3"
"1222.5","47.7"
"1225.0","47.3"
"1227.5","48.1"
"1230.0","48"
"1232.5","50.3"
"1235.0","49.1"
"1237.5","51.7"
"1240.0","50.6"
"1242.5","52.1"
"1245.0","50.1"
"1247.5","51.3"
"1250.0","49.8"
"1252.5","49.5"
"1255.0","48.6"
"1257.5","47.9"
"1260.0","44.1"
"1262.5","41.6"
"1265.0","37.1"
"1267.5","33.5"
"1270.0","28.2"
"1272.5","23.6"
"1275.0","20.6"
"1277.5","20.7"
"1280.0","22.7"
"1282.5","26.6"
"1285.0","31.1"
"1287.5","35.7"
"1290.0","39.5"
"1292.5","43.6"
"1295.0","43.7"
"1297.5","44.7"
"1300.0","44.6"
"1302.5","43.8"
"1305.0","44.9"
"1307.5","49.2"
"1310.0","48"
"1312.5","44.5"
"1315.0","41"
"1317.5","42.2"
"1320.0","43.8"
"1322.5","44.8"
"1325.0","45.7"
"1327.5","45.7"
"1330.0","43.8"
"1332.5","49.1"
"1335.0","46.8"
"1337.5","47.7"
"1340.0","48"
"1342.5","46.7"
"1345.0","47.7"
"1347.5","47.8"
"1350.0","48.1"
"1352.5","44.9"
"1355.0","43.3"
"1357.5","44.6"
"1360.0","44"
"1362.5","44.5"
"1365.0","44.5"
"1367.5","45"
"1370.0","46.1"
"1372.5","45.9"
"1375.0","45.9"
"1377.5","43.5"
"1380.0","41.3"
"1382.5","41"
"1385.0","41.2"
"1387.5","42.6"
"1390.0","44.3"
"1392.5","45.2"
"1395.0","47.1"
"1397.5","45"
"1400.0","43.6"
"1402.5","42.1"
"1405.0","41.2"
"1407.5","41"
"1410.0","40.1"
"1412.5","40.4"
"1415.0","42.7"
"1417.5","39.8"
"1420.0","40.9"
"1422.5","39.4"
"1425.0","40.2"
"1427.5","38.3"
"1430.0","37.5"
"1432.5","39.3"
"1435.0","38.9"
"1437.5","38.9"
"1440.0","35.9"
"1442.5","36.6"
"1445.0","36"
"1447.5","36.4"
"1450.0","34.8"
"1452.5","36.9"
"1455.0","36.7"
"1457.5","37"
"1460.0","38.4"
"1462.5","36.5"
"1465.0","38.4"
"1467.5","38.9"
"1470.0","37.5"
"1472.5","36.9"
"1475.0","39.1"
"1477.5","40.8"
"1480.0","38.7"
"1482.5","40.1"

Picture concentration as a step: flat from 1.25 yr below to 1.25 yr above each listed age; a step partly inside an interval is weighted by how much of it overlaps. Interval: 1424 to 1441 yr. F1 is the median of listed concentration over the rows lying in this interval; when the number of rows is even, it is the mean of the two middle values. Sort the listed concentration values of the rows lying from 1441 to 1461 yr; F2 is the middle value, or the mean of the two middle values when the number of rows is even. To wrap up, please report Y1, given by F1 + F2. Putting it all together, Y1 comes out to 76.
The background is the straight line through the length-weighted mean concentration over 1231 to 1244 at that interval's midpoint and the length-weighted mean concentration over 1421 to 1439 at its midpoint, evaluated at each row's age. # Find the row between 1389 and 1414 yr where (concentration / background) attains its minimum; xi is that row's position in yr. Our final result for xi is 1410.0 yr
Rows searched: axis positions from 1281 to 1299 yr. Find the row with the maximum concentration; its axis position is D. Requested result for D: 1297.5 yr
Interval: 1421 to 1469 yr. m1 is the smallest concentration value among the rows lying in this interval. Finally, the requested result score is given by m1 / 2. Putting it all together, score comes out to 17.4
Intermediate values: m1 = 34.8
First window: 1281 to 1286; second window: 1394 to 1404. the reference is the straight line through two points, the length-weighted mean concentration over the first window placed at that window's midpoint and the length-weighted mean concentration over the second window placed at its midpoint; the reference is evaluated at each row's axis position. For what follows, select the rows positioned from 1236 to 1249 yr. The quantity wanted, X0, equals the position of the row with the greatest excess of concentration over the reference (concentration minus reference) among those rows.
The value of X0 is 1237.5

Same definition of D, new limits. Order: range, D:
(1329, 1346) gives 1332.5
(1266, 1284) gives 1267.5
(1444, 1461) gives 1460.0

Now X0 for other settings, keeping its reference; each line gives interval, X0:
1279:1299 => 1297.5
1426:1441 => 1432.5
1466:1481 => 1477.5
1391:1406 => 1395.0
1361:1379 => 1370.0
